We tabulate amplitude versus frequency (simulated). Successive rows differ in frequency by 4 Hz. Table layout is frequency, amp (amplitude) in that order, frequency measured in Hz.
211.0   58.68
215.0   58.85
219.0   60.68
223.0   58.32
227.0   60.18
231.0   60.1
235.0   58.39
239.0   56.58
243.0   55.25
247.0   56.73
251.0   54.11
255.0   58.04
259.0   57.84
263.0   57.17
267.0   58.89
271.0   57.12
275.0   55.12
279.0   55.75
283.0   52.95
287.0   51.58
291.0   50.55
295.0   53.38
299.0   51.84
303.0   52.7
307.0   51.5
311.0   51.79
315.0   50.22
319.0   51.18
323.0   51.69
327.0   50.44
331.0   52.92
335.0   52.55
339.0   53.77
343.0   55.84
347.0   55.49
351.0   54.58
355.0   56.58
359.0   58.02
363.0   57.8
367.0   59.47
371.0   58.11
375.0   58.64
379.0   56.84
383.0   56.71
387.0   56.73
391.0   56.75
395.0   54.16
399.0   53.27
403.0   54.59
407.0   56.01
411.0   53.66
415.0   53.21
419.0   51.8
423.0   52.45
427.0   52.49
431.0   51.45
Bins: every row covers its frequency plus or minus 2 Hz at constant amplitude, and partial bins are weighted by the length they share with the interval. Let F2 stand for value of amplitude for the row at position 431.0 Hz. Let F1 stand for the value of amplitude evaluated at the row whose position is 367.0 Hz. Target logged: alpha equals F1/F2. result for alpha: 1.16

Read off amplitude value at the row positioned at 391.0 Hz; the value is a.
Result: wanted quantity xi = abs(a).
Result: 57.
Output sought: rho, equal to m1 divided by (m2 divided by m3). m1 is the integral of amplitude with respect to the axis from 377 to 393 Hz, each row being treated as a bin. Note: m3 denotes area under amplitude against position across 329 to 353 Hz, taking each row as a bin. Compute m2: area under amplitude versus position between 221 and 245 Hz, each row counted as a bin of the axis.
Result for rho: 846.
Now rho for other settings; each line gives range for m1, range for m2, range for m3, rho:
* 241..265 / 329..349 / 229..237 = 594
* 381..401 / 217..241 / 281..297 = 653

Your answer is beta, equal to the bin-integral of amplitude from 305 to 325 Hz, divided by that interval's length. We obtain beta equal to 51.3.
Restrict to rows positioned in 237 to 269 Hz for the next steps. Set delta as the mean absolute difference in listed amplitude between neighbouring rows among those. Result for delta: 1.71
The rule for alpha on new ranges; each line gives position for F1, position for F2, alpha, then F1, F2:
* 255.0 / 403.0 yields 1.06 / 58.04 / 54.59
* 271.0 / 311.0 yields 1.10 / 57.12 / 51.79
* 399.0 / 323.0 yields 1.03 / 53.27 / 51.69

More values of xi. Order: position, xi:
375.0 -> 59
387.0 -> 57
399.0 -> 53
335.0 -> 53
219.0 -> 61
